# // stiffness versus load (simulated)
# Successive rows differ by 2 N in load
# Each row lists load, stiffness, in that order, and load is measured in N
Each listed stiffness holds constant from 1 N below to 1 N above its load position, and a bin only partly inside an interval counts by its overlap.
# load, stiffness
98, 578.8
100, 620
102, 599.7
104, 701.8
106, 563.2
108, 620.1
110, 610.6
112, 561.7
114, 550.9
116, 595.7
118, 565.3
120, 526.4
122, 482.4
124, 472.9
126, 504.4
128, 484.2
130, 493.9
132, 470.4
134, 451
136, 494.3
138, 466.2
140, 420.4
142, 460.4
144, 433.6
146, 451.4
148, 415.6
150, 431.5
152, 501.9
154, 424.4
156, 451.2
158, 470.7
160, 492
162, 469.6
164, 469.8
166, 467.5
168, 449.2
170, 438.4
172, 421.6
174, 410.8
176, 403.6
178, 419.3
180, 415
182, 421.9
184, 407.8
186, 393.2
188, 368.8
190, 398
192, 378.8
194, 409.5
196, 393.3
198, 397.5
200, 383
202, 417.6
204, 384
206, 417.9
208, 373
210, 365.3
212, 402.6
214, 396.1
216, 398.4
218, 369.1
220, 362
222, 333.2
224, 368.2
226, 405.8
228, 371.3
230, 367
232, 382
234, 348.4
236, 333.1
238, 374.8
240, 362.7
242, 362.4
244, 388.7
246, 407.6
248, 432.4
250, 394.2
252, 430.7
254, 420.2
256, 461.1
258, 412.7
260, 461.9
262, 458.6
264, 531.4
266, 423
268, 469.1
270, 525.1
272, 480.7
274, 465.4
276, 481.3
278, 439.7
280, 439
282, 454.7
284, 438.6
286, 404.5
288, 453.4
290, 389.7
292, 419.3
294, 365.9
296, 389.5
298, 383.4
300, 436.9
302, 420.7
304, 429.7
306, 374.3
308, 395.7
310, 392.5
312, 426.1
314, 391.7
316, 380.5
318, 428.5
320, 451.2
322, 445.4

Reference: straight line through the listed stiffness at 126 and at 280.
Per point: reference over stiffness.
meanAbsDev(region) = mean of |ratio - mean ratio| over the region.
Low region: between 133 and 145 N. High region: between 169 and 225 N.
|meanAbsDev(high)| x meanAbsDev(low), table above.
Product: 0.0024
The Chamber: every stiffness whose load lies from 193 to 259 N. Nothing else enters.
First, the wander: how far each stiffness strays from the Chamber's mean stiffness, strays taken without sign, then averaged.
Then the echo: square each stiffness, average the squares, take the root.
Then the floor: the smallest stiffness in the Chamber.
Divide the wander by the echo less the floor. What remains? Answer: 0.41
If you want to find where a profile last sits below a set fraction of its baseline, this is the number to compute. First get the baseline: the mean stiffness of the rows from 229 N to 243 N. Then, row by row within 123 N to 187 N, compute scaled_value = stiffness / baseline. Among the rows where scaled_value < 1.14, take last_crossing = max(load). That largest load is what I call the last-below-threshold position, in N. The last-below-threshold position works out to 186 N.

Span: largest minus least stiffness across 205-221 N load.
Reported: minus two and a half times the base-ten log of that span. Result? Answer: -4.4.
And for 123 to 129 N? -3.7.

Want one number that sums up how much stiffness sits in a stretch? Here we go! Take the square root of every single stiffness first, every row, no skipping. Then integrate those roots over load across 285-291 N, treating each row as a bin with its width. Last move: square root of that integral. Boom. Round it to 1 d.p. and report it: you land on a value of 11.1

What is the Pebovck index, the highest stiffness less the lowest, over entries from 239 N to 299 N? 169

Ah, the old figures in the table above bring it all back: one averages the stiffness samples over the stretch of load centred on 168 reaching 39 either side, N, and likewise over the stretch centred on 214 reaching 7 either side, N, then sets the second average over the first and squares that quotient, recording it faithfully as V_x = 0.78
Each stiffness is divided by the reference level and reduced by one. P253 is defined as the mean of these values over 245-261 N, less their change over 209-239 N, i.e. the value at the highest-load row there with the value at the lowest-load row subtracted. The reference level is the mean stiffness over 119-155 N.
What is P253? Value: -0.10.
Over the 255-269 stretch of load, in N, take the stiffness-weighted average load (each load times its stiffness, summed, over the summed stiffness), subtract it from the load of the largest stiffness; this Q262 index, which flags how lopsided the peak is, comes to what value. 1.9 N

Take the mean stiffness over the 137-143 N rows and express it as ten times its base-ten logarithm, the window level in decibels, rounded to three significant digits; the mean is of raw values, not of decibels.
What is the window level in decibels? 26.5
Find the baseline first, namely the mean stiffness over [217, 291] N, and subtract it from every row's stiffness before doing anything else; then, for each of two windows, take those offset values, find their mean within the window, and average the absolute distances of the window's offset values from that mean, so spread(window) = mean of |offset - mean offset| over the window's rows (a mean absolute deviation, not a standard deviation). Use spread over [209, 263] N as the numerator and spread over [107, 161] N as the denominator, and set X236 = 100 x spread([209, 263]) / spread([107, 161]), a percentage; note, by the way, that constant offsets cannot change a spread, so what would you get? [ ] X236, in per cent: 65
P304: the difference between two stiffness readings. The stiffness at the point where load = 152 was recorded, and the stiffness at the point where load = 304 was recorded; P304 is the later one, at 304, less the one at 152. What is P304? -72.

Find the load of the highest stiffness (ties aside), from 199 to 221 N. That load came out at 206 N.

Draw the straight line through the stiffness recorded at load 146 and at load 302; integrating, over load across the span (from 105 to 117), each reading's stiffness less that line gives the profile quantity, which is 1505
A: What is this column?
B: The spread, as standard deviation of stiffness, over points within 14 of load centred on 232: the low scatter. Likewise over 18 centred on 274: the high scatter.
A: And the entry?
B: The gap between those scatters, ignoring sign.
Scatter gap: 7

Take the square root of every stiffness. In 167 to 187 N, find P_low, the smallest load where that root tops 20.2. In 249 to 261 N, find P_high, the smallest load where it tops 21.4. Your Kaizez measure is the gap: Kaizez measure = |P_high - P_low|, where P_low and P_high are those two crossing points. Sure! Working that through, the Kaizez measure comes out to 88 N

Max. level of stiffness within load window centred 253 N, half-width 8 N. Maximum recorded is 461.9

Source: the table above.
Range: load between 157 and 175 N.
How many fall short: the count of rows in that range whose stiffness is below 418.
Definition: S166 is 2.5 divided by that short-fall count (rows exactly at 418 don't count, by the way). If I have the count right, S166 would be 2.5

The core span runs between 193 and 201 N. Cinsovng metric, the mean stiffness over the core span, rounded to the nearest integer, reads 396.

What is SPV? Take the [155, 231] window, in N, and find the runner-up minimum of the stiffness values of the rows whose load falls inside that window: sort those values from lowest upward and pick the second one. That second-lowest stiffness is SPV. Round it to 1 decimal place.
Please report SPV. 362.0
